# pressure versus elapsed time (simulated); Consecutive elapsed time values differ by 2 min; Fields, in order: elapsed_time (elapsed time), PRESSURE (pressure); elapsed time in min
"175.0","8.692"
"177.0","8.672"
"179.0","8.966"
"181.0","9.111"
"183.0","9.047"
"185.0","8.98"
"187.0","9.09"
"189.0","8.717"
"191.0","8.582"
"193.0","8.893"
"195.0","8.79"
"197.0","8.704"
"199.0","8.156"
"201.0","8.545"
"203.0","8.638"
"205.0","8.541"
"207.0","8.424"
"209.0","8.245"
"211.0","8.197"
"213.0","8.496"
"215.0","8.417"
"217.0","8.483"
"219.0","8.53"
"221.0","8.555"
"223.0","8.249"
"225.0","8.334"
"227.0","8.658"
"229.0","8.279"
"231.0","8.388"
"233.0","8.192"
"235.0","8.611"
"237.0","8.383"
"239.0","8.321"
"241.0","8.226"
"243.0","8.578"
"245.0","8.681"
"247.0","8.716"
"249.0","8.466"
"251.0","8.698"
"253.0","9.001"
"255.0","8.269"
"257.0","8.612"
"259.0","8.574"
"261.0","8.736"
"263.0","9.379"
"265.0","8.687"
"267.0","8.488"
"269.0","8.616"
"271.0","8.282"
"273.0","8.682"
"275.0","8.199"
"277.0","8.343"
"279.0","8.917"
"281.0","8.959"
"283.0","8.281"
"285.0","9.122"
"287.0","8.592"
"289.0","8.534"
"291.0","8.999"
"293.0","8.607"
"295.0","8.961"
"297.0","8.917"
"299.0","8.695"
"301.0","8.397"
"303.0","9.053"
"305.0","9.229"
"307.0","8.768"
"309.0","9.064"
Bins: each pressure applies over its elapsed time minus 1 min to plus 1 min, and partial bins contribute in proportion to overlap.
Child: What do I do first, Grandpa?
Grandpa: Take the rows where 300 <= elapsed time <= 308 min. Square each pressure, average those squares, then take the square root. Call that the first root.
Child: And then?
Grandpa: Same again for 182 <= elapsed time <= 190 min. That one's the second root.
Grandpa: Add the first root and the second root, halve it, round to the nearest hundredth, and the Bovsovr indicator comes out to 8.91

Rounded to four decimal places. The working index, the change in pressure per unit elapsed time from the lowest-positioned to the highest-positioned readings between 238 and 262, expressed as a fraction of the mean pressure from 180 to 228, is 0.0022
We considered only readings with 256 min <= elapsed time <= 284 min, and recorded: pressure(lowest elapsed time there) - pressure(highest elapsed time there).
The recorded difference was 0.33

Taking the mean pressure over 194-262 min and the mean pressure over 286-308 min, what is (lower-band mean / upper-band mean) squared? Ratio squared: 0.93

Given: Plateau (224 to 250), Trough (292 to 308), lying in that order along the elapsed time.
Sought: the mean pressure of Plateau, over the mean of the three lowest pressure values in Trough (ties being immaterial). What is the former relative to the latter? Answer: 0.99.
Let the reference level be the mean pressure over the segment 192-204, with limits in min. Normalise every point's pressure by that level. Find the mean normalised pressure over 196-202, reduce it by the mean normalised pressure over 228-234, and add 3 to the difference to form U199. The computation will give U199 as 3.02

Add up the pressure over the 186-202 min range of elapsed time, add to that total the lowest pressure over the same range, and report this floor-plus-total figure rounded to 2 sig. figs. 78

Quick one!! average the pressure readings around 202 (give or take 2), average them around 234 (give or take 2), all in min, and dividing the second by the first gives 0.98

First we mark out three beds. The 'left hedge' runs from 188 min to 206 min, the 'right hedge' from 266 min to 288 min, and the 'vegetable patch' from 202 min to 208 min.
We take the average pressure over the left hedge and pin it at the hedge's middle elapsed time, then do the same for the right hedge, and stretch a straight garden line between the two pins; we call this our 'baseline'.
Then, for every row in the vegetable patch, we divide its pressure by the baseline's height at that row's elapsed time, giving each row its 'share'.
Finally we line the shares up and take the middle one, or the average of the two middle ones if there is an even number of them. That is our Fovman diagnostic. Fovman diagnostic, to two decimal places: 0.99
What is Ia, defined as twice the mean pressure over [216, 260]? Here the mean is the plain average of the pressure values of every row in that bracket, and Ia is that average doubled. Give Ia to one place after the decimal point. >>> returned 17.0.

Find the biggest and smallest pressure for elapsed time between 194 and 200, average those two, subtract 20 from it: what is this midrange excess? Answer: -11.5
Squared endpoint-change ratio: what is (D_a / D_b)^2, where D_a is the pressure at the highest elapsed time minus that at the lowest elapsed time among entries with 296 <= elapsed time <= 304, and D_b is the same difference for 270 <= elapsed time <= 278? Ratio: 5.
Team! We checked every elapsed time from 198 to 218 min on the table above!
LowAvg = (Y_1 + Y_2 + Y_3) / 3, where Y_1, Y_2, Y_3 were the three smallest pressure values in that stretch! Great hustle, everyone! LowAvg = 8.2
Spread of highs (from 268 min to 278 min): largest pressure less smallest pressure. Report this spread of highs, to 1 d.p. 0.5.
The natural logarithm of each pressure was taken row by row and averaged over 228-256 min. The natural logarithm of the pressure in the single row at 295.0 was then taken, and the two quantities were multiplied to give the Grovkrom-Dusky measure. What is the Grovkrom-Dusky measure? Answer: 4.69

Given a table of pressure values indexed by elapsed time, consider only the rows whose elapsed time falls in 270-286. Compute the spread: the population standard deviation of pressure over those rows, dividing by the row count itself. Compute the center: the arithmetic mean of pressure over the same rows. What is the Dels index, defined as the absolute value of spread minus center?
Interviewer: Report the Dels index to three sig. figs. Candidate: 8.26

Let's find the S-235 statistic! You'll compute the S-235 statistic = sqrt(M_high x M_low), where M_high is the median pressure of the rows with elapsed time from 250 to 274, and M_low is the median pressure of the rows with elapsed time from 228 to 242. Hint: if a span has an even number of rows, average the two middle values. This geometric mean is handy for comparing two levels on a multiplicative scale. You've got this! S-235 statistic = 8.48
